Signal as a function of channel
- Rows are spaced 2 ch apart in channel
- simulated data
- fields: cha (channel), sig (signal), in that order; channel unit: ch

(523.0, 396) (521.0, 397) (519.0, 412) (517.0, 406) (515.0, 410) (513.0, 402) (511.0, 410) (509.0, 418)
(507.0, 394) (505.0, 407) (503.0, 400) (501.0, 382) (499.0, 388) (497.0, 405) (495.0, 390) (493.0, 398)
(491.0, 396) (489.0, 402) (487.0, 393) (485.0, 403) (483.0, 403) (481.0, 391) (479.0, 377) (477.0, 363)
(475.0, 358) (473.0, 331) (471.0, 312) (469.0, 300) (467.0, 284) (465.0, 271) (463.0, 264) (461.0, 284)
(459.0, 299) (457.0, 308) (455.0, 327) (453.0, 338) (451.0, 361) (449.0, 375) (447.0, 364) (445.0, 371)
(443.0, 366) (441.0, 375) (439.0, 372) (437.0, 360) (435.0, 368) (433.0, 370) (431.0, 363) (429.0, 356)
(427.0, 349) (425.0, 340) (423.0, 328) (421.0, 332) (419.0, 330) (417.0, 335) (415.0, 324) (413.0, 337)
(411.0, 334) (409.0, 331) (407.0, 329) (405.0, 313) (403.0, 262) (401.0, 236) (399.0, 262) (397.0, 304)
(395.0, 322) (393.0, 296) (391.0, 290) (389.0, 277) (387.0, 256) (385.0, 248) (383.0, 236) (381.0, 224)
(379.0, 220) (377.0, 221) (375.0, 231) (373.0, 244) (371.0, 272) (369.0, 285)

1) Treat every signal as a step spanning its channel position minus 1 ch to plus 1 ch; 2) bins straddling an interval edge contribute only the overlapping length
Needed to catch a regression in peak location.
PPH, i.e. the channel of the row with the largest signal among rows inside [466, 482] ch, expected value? 481.0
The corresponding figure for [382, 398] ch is 395.0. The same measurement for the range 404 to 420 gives 413.0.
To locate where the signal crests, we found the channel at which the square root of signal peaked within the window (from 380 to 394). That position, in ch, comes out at 393.0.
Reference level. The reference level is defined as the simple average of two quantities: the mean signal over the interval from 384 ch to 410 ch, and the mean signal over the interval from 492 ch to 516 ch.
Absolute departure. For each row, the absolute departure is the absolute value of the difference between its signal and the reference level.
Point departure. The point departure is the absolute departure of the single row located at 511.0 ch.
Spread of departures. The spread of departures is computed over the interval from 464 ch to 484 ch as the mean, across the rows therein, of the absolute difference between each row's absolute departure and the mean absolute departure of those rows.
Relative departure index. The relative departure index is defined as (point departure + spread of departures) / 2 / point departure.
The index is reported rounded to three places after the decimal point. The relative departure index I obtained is 0.628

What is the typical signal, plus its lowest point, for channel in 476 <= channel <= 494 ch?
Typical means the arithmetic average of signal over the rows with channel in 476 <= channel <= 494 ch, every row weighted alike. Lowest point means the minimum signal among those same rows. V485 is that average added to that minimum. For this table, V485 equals 755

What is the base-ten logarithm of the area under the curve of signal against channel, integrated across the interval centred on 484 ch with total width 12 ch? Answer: 3.68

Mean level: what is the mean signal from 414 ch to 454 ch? 354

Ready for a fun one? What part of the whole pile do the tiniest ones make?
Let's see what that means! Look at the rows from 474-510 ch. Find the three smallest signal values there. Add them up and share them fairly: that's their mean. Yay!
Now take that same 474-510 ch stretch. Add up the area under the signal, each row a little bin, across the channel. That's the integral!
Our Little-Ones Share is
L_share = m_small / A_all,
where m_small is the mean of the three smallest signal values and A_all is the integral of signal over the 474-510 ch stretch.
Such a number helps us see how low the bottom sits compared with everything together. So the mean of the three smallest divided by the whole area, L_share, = 0.0259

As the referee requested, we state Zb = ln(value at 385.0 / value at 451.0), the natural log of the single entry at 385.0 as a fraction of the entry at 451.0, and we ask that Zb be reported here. -0.38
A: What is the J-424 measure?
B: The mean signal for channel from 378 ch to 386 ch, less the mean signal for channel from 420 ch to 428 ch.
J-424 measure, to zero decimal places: -105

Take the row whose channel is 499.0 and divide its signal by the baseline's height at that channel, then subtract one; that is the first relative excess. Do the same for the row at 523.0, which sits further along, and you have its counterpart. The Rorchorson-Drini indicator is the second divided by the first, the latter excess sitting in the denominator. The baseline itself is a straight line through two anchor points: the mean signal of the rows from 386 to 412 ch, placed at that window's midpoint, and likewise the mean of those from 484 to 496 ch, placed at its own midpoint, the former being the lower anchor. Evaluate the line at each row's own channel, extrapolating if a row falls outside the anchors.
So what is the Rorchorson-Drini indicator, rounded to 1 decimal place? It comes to 1.9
